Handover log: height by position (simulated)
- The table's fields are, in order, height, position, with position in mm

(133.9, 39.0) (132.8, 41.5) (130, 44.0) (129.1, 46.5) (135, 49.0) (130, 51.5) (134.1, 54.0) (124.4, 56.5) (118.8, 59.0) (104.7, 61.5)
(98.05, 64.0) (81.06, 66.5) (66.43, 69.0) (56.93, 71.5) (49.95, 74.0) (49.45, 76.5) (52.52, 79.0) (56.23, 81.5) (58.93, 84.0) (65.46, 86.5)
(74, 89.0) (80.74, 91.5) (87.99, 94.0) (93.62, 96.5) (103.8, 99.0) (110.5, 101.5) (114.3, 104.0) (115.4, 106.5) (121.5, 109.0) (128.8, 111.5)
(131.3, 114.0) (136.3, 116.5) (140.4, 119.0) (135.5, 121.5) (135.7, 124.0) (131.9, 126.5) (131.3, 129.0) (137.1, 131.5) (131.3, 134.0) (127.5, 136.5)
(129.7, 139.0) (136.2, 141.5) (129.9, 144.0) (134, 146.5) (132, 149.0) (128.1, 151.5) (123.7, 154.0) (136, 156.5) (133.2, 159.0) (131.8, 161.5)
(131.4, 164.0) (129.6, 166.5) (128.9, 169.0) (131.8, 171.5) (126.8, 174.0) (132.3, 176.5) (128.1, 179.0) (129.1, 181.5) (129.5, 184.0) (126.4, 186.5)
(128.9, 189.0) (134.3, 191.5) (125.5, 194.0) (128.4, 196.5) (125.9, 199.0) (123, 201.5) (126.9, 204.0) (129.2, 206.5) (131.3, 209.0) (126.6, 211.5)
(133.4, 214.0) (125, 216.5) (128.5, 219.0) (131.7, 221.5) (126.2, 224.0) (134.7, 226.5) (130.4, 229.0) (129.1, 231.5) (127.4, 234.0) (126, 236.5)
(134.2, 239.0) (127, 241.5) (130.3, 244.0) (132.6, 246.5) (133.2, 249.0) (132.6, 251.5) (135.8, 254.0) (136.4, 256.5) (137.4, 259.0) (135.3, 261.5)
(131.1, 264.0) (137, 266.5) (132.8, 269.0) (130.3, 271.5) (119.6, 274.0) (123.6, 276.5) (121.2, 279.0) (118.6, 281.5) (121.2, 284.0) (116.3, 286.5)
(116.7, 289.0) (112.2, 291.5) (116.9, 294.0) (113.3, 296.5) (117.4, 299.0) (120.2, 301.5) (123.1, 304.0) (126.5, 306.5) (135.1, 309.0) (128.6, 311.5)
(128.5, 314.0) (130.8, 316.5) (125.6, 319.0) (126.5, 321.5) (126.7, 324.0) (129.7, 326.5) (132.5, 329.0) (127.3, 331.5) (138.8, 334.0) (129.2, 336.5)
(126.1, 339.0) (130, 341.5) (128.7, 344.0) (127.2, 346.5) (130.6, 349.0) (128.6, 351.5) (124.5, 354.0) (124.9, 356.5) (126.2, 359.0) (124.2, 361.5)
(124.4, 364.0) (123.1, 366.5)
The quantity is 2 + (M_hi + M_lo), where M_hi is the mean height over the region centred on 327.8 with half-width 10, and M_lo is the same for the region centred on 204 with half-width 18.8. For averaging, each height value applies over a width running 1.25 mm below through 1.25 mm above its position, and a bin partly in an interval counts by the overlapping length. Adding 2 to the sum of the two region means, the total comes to 260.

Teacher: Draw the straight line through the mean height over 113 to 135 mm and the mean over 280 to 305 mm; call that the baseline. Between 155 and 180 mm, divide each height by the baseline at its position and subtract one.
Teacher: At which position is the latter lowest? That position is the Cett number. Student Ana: 174.0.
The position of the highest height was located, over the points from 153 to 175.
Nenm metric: 156.5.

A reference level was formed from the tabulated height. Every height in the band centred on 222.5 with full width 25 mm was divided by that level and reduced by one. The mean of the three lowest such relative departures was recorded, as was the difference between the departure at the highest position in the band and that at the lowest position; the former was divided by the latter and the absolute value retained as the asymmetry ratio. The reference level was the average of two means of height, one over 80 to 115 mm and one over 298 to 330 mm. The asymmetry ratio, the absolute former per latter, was 18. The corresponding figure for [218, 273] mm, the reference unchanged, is 8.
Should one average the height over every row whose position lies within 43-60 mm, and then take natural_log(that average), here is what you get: 4.86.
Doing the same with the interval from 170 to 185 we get 4.86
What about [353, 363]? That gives 4.83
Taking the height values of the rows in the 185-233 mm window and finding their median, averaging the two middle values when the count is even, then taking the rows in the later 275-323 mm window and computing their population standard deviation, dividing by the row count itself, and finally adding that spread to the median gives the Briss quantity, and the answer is 135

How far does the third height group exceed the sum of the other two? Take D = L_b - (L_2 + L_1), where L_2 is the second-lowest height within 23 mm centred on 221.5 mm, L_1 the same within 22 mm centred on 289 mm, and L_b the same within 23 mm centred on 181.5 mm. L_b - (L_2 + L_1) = -113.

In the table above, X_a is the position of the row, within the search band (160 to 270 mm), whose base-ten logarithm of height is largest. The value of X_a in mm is 259.0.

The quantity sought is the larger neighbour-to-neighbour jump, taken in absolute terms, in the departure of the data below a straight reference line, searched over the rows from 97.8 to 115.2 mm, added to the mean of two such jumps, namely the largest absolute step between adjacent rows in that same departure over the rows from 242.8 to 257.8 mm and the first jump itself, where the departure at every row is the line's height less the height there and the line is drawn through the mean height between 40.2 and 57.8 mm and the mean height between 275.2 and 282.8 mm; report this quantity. 13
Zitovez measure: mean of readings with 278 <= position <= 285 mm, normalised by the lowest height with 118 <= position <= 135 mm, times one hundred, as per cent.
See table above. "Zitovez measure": 92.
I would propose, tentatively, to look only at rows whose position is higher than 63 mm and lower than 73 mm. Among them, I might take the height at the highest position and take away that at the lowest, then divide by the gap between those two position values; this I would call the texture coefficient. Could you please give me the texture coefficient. -5.5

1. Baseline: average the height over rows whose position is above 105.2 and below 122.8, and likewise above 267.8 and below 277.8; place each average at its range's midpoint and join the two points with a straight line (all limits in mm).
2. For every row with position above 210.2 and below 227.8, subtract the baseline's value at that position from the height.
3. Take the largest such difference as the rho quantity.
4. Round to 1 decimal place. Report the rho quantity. 7.2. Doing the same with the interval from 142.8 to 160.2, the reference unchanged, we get 7.0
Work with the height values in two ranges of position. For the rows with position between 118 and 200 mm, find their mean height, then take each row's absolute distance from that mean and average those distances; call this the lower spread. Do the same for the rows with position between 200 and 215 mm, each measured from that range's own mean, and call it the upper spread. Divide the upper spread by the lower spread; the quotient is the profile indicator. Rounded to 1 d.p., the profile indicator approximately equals 1.0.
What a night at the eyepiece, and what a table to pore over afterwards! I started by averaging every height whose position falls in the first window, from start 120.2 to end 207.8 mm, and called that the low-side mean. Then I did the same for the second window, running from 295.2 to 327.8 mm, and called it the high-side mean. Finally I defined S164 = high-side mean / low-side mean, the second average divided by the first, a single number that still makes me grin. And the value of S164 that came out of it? 0.96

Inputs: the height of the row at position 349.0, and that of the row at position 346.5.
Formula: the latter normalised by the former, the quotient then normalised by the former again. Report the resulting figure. 0.0075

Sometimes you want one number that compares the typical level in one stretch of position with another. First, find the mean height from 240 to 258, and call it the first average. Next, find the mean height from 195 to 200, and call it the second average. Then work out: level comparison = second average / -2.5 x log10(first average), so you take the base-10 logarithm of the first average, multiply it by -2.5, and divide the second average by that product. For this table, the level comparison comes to -23.96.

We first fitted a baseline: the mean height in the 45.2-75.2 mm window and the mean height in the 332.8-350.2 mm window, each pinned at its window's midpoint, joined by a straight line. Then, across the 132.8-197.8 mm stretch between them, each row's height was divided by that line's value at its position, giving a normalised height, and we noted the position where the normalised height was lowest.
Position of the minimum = 194.0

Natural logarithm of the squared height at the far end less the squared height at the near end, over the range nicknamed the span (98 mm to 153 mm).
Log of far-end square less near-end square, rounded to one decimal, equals 8.6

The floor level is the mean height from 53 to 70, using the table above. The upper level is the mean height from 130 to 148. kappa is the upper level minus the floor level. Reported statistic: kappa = 28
